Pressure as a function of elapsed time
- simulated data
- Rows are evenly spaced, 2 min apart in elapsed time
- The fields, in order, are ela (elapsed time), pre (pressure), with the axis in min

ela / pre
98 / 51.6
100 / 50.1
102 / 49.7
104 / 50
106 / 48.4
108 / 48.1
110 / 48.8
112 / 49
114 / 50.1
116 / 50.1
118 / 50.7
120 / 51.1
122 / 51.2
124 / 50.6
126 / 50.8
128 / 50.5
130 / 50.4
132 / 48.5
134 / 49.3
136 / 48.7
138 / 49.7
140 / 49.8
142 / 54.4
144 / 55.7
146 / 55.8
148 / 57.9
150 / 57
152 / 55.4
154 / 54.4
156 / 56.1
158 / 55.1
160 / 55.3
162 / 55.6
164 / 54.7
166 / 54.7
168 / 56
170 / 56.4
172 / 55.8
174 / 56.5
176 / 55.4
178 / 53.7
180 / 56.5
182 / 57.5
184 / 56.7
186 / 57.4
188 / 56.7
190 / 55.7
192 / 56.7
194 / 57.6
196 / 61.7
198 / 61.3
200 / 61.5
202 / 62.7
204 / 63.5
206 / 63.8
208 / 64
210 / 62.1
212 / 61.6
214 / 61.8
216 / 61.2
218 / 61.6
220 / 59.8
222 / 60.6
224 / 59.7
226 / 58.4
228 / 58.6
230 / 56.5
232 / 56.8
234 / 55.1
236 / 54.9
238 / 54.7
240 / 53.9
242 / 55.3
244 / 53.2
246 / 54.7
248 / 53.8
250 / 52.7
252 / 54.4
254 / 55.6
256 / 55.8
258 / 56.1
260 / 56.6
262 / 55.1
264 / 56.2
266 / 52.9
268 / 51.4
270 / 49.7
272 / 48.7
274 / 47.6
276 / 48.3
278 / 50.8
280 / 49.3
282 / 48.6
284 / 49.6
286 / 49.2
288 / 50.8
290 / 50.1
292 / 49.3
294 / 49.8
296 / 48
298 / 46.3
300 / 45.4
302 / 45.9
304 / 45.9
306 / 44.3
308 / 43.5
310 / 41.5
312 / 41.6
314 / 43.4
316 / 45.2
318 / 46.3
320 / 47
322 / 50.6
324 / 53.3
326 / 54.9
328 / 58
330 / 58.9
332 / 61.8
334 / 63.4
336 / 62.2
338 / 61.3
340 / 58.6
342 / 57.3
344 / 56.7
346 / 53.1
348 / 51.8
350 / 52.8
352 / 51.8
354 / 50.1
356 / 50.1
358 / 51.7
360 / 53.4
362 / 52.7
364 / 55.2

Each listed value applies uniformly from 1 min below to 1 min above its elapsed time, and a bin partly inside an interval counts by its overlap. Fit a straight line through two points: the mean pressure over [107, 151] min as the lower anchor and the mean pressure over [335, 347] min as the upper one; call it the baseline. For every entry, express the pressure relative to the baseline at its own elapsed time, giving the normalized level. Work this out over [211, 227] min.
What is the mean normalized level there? 1.12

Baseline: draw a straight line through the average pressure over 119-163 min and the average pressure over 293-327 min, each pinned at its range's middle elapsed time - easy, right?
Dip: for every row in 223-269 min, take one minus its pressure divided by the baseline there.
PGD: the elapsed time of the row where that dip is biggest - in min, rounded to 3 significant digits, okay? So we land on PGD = 268 min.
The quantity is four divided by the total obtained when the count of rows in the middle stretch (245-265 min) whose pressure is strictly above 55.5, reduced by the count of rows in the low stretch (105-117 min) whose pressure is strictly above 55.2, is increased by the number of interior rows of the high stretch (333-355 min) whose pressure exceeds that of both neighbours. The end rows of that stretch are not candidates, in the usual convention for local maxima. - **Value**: 0.67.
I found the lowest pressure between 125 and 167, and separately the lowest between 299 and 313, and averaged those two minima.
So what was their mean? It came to 45.0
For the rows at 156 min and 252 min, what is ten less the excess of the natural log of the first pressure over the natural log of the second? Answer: 10.0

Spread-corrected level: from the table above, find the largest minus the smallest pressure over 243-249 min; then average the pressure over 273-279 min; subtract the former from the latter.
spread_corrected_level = 47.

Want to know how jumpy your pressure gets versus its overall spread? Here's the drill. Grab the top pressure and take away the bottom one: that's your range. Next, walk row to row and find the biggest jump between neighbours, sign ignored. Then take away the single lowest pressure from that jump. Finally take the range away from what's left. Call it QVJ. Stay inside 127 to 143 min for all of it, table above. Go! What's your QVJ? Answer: -49.8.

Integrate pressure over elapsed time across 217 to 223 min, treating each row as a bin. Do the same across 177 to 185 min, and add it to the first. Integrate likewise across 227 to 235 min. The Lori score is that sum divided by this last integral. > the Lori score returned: 1.8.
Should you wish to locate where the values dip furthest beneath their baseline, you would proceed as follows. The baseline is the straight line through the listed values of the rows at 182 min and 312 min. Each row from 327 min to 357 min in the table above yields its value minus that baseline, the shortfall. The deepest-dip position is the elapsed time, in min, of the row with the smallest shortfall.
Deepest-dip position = 354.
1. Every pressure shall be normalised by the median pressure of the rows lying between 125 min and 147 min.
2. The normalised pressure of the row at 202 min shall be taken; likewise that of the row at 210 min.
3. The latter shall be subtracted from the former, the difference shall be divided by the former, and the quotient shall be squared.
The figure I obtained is 0.000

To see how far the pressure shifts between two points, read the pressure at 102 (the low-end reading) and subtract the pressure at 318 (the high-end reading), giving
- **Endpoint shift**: 3.4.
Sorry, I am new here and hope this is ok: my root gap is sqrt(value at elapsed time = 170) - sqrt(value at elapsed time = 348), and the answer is 0.31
